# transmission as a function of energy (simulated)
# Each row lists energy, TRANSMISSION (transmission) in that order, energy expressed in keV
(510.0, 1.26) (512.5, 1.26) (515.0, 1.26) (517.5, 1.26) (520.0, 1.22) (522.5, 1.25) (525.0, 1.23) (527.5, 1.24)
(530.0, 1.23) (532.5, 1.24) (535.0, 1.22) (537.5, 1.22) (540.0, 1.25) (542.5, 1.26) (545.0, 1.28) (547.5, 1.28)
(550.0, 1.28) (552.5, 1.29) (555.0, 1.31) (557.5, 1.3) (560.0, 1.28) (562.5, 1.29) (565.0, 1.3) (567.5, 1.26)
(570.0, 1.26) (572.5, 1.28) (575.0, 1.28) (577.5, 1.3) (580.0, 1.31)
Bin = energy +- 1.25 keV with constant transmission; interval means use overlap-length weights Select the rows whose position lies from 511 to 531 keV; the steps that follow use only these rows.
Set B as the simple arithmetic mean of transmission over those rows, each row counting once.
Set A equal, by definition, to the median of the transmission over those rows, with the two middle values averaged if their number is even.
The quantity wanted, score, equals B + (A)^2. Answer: 2.79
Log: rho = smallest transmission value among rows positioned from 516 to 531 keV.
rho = 1.22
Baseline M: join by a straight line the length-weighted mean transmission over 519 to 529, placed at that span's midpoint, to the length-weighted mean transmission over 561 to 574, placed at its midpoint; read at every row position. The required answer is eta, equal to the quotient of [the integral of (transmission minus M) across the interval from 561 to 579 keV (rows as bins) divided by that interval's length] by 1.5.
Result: 0.001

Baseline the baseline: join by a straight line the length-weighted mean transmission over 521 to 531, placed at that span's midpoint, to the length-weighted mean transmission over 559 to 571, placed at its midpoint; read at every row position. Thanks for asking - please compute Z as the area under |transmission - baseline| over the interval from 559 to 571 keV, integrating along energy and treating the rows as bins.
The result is 0.211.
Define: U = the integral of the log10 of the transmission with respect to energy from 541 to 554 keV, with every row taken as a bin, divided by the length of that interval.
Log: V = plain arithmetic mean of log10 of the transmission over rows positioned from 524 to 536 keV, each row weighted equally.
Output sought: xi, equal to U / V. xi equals 1.18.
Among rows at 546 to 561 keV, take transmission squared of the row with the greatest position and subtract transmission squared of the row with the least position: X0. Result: 0.00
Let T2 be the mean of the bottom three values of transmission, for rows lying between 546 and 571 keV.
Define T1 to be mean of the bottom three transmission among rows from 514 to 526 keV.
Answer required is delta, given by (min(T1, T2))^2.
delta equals 1.52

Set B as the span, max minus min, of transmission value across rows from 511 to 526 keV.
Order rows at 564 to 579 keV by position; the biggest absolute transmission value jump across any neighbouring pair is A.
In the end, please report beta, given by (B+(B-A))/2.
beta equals 0.0200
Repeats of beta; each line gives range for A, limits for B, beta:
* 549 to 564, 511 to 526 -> 0.0300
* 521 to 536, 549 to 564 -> 0.0200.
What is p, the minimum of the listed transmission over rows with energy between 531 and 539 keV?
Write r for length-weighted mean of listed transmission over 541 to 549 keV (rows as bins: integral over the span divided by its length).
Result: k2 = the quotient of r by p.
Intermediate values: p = 1.22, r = 1.27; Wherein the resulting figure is 1.04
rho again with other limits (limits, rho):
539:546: 1.25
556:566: 1.28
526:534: 1.23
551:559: 1.29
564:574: 1.26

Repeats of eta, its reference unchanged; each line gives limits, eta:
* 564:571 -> -0.003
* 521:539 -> -0.005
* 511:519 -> 0.022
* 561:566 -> 0.013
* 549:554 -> 0.016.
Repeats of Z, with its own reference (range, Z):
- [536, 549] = 0.210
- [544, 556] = 0.302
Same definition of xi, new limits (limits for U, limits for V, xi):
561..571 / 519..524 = 1.16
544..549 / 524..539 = 1.19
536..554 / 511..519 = 1.02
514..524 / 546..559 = 0.86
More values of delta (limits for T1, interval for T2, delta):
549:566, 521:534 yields 1.52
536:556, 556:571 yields 1.55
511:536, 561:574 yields 1.50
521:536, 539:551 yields 1.50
